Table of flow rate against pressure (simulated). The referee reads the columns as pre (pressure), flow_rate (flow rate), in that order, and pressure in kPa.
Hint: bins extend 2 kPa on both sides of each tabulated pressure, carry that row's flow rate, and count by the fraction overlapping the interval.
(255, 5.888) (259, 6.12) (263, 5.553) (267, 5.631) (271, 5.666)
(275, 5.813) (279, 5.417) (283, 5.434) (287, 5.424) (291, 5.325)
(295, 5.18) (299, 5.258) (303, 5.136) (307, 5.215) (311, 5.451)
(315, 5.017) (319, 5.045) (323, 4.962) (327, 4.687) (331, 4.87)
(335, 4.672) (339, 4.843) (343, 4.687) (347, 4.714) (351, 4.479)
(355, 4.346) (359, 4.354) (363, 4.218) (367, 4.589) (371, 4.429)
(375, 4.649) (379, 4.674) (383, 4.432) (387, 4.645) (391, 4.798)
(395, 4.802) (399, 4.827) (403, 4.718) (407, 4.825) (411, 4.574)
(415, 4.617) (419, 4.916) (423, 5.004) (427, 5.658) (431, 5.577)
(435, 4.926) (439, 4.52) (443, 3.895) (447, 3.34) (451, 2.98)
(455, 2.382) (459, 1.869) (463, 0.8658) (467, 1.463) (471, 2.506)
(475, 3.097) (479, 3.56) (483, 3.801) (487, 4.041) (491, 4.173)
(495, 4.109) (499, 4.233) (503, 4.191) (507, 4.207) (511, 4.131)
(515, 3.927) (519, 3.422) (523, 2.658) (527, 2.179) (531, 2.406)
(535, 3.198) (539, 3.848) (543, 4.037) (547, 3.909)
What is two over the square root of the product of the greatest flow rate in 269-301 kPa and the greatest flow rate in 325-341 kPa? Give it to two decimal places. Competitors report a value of 0.38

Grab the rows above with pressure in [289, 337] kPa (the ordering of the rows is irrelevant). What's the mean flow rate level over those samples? 5.1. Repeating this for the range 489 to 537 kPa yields 3.6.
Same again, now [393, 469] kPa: 4.0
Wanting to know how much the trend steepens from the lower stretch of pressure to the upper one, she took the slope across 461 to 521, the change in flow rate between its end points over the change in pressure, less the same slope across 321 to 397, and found 0.048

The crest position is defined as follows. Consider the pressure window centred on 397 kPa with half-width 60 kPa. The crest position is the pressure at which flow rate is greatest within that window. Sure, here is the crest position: 427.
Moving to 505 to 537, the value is 507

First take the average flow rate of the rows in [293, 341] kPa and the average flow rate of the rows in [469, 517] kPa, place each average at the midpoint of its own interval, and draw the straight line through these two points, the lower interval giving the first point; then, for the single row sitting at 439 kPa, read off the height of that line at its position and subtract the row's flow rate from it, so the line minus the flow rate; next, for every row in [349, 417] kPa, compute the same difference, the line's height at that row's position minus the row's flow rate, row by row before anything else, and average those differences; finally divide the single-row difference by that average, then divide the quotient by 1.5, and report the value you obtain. 28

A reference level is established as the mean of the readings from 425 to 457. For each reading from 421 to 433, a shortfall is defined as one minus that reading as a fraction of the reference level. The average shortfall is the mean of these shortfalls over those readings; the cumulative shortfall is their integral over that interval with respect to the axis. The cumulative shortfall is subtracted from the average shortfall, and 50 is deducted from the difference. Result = -46.7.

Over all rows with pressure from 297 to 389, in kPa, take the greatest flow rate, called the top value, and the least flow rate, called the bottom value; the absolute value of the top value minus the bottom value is 1.2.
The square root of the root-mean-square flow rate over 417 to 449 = 2.19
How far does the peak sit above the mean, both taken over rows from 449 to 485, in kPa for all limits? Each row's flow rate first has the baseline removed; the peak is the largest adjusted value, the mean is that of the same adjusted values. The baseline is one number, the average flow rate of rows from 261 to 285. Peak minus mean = 1.30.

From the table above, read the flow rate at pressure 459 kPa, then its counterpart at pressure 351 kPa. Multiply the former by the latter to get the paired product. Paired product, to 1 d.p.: 8.4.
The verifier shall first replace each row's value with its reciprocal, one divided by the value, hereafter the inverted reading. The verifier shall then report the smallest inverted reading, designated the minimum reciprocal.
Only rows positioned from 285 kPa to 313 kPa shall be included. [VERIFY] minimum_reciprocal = 0.183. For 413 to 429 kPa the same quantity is 0.177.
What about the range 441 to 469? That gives 0.257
